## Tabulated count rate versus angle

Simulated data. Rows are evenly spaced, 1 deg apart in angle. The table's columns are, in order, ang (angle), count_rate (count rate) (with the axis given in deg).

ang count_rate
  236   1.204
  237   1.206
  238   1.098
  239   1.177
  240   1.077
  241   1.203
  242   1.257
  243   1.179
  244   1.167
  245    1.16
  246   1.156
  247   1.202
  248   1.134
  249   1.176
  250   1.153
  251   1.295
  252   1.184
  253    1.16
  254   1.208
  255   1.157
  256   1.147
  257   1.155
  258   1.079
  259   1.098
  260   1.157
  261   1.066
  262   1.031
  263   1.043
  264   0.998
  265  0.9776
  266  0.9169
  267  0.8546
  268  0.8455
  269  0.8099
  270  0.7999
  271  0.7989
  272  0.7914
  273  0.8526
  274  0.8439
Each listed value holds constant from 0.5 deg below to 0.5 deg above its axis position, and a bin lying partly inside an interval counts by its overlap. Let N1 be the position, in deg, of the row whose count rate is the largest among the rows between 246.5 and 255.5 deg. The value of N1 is 251 deg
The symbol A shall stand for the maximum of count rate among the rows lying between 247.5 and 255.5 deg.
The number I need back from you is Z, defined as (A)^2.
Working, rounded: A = 1.295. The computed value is 1.68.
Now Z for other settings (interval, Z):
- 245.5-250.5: 1.44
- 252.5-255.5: 1.46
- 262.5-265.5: 1.09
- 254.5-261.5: 1.34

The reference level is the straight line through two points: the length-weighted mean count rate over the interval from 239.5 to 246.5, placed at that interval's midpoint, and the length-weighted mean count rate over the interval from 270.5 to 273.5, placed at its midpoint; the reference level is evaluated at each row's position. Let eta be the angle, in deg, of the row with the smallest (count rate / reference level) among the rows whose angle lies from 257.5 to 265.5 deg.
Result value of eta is 265 deg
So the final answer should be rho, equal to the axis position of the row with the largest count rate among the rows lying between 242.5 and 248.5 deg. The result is 247 deg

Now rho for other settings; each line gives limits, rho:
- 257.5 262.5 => 260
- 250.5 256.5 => 251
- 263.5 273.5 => 264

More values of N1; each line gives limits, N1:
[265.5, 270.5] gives 266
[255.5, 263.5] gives 260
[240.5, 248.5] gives 242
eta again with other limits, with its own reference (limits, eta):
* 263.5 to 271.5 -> 269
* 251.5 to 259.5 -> 258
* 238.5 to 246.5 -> 240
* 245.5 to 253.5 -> 246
